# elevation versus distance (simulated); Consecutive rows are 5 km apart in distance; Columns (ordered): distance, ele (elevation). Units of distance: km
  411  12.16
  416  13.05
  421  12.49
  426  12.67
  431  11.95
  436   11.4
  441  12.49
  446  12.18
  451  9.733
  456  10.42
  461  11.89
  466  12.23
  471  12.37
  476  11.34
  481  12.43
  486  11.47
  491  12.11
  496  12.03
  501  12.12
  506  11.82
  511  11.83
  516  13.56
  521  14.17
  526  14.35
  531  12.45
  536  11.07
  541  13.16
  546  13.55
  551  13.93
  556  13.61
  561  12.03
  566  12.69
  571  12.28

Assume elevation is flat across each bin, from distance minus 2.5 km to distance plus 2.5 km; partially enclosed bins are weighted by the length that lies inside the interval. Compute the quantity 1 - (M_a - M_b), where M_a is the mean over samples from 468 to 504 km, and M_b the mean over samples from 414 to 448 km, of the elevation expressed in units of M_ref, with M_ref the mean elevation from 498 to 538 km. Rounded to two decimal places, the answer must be 1.03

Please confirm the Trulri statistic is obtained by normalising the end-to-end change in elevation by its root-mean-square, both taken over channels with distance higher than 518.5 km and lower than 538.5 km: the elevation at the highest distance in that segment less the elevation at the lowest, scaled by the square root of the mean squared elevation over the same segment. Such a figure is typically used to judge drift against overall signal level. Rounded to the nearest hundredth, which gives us -0.24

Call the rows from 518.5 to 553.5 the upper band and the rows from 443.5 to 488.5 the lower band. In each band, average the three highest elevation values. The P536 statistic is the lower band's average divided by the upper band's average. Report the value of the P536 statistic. 0.872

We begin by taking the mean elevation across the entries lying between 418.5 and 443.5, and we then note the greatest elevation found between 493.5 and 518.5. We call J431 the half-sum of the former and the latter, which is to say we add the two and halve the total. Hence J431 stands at 12.9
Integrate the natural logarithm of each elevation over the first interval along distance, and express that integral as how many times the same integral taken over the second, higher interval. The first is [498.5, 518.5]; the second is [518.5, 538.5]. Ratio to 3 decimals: 0.981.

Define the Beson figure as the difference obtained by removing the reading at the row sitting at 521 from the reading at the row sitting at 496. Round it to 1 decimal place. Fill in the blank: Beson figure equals -2.1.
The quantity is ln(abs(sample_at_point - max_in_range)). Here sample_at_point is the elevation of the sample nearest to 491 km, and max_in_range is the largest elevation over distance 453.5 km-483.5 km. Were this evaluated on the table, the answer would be -1.1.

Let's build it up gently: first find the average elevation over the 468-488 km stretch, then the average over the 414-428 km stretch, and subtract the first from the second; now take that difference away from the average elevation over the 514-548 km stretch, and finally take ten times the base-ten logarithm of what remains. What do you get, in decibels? 10.9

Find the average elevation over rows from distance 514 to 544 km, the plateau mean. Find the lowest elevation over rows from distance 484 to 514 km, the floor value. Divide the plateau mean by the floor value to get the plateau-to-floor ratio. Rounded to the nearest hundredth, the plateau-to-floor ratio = 1.14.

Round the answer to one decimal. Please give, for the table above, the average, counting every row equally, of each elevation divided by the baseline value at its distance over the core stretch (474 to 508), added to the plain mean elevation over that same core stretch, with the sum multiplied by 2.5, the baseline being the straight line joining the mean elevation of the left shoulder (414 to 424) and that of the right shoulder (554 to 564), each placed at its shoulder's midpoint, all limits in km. 32.1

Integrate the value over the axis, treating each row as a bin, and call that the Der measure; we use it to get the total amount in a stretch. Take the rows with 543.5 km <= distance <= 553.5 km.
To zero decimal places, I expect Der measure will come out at 137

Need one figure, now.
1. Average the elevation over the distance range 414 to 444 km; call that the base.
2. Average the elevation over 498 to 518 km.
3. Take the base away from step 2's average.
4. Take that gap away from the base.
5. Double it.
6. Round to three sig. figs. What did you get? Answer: 24.7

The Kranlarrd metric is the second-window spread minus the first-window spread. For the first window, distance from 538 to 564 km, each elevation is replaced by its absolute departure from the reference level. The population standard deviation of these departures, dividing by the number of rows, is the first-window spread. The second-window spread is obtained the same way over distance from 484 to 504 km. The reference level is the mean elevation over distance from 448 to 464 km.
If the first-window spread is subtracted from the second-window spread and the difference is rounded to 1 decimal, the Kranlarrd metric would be -0.4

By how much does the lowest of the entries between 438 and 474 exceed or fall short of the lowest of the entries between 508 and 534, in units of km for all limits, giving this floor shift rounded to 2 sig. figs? -2.1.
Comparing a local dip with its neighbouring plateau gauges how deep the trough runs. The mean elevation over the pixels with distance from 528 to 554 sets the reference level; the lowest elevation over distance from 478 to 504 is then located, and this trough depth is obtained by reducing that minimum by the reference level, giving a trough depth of -1.4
